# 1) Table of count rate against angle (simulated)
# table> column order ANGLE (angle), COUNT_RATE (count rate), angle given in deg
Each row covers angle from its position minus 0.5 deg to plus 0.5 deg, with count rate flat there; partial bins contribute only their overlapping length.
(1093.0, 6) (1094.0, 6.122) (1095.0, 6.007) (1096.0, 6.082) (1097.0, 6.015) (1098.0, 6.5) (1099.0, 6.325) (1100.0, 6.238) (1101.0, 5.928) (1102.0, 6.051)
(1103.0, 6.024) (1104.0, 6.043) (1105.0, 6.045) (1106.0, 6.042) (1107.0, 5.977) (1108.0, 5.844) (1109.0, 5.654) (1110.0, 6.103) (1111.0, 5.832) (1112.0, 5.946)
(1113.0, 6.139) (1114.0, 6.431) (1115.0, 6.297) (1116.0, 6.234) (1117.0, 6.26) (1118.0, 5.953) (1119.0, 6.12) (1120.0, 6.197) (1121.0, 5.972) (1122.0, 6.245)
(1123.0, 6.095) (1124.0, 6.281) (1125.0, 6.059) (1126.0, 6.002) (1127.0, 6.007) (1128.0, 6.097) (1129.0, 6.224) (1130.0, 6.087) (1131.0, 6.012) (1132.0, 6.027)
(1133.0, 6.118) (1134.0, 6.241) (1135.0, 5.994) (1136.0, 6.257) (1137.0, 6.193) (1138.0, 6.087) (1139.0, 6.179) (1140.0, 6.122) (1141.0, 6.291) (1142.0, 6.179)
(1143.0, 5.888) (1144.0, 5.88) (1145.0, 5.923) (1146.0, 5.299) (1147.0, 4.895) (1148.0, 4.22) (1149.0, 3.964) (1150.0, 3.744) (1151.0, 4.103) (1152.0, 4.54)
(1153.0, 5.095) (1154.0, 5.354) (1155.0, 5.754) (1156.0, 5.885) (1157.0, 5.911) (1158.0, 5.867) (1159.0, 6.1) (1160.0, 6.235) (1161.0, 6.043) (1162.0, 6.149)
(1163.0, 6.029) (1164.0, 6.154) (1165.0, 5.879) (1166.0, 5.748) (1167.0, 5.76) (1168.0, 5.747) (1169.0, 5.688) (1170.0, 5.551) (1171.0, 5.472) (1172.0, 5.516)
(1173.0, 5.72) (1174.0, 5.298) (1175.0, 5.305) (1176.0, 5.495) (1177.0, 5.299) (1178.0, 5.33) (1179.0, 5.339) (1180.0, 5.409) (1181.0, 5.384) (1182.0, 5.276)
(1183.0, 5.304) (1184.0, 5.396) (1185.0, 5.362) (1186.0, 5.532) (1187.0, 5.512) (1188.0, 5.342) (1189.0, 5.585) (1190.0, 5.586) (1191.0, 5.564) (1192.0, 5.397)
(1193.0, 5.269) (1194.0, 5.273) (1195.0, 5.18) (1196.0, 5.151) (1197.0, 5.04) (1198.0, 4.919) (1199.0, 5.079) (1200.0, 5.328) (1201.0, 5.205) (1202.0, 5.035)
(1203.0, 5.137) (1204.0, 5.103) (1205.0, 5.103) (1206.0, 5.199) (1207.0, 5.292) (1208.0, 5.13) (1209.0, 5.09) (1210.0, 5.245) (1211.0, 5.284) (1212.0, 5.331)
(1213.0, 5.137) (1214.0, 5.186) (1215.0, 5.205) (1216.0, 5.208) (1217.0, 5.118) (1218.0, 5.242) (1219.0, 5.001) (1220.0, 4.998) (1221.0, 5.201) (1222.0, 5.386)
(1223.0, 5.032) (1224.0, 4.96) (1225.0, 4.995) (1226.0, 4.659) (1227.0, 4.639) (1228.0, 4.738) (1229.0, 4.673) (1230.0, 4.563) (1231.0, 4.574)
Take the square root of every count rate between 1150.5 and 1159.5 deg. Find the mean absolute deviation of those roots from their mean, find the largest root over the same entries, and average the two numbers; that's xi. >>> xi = 1.30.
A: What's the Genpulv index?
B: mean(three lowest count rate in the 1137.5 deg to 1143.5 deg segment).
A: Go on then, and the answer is 6.03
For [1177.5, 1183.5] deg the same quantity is 5.30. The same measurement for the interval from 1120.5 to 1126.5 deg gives 6.01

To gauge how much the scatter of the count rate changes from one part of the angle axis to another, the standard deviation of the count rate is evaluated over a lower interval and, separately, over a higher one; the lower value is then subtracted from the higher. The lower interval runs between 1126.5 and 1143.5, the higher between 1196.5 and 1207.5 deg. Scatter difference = 0.0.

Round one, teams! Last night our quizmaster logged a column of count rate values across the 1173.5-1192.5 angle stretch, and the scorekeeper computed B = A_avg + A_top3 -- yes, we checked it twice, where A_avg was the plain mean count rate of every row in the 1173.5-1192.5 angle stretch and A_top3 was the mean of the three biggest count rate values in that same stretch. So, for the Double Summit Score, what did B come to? 11.0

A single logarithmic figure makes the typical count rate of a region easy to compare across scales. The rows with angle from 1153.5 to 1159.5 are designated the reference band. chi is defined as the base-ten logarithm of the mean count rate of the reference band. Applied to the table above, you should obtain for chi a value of 0.76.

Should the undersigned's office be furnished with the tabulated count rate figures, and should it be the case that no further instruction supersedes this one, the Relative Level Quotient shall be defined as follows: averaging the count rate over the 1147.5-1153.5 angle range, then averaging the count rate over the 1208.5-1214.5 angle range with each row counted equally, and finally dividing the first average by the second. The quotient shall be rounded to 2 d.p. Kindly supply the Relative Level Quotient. 0.82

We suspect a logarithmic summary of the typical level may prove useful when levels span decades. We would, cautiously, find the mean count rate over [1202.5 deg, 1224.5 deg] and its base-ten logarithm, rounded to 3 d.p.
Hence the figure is 0.713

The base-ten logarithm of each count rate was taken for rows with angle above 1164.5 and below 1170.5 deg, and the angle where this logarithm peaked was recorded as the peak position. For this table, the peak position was 1165.0 deg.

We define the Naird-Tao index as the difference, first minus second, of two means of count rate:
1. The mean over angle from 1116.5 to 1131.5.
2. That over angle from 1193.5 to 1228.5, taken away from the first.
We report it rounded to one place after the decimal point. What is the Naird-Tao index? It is 1.0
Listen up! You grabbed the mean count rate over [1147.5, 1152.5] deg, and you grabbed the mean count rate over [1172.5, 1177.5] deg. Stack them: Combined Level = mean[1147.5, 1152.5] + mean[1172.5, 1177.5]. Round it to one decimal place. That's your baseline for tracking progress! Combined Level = 9.5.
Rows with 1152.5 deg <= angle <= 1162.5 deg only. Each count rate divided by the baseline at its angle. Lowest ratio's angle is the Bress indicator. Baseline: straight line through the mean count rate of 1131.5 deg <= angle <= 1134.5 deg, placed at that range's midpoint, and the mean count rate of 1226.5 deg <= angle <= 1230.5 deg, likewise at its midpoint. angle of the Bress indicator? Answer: 1153.0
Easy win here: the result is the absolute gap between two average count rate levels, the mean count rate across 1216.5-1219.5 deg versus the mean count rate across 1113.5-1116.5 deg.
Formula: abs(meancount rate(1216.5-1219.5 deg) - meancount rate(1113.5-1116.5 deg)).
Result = 1.2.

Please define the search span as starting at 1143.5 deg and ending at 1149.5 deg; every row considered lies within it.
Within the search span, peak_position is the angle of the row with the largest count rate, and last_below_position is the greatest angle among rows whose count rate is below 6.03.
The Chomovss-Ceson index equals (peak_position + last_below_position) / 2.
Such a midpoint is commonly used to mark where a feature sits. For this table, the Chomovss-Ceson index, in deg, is 1147.0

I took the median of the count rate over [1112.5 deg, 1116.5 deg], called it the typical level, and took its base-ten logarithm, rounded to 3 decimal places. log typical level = 0.797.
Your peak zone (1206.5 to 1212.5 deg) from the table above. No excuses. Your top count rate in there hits 5.331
